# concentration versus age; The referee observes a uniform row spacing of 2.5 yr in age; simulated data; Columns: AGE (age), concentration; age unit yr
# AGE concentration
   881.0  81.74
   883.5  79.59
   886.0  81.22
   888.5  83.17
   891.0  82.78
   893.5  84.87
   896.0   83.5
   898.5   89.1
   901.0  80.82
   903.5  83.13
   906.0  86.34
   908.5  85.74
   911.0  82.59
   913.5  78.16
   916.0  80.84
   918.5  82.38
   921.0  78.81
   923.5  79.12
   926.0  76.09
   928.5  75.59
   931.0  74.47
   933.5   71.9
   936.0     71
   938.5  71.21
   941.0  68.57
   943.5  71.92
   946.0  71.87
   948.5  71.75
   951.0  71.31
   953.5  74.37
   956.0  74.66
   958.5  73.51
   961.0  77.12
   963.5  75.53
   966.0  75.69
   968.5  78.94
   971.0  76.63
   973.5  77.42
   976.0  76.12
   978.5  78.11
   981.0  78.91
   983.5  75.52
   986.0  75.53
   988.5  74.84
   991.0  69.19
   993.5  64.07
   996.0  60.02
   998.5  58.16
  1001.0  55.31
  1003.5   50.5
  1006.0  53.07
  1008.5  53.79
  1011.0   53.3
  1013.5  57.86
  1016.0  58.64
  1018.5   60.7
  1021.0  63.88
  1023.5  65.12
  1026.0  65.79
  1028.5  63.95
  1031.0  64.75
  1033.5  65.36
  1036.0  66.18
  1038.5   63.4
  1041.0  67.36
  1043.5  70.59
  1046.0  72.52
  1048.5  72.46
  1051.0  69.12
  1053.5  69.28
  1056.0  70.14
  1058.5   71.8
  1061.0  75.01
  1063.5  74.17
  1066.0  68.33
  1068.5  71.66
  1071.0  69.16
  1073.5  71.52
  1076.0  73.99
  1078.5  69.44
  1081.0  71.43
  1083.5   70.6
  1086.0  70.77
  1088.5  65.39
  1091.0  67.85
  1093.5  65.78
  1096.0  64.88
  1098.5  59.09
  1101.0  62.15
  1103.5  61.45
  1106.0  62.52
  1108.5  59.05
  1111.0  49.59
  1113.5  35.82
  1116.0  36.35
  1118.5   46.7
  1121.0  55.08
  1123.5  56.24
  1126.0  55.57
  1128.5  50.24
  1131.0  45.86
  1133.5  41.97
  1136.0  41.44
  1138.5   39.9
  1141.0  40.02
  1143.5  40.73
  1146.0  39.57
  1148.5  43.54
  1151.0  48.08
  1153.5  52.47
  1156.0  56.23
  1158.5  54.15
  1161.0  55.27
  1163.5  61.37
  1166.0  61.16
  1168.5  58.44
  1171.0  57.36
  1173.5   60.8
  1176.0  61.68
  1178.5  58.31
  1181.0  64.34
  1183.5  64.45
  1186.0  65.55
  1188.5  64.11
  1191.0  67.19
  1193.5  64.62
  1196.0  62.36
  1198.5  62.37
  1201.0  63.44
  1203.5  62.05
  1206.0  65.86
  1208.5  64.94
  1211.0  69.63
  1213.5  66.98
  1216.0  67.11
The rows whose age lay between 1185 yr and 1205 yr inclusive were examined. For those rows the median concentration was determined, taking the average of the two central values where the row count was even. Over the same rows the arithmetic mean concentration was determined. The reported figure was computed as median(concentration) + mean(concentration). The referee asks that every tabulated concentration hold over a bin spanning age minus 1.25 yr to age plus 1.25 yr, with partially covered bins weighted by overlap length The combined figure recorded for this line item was 128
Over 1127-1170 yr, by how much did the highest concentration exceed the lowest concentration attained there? 22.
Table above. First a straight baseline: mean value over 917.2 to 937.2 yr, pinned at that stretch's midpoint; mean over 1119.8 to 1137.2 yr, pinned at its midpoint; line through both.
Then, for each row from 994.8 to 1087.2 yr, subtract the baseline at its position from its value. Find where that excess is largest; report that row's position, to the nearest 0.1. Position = 1076.0 yr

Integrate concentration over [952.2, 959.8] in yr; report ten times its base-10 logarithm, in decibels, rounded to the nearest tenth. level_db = 27.5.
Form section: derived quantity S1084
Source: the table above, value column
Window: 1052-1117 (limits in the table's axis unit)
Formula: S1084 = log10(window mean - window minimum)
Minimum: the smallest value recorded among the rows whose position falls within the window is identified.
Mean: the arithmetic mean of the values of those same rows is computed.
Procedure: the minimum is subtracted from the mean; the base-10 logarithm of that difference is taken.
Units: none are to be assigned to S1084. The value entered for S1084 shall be 1.5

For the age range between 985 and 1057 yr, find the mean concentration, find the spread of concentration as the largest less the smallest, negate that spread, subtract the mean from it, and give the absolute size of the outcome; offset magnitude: 89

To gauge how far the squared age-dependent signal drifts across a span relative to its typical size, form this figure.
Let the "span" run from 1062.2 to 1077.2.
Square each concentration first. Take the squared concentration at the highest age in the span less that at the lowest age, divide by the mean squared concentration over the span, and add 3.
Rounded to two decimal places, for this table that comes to 2.99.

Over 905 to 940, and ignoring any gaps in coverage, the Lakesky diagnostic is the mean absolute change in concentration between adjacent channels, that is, 1.89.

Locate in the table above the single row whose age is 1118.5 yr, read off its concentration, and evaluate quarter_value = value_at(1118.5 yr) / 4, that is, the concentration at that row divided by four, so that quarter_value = 12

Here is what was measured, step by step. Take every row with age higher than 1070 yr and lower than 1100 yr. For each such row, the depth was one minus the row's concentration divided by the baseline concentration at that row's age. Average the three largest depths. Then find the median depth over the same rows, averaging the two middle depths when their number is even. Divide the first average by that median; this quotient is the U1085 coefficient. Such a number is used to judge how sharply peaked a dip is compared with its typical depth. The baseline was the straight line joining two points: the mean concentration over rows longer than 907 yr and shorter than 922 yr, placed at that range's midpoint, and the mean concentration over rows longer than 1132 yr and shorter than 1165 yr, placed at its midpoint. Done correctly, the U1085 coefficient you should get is 1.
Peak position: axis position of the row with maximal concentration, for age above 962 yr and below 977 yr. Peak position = 968.5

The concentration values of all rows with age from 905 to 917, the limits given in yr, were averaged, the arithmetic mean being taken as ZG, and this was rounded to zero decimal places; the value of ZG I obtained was 83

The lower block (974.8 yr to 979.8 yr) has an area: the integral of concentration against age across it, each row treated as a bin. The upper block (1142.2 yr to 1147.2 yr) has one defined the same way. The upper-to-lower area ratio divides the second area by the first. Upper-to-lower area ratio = 0.52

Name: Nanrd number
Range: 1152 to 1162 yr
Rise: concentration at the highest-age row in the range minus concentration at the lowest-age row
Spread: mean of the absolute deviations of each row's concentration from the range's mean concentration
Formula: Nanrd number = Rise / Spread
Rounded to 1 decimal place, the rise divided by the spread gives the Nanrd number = 2.3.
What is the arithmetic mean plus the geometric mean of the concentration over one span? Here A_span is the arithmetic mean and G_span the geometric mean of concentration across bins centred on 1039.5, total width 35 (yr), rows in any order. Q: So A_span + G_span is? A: 135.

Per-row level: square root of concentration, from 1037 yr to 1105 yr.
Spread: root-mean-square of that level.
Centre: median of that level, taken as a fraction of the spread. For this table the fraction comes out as 1.00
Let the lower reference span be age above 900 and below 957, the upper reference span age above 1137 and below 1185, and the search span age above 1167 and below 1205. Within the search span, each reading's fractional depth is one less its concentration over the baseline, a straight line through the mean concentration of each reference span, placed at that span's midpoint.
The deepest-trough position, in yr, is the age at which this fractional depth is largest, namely 1171.0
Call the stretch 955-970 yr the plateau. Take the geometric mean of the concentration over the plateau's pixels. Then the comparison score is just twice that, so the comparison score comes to 152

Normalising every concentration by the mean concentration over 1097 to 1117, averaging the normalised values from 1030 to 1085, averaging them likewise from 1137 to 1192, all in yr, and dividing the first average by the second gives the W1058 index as 1.27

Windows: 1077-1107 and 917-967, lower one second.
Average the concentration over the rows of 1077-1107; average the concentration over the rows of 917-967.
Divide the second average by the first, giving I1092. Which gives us 1.13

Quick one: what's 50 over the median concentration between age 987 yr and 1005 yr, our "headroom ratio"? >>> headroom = 0.83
